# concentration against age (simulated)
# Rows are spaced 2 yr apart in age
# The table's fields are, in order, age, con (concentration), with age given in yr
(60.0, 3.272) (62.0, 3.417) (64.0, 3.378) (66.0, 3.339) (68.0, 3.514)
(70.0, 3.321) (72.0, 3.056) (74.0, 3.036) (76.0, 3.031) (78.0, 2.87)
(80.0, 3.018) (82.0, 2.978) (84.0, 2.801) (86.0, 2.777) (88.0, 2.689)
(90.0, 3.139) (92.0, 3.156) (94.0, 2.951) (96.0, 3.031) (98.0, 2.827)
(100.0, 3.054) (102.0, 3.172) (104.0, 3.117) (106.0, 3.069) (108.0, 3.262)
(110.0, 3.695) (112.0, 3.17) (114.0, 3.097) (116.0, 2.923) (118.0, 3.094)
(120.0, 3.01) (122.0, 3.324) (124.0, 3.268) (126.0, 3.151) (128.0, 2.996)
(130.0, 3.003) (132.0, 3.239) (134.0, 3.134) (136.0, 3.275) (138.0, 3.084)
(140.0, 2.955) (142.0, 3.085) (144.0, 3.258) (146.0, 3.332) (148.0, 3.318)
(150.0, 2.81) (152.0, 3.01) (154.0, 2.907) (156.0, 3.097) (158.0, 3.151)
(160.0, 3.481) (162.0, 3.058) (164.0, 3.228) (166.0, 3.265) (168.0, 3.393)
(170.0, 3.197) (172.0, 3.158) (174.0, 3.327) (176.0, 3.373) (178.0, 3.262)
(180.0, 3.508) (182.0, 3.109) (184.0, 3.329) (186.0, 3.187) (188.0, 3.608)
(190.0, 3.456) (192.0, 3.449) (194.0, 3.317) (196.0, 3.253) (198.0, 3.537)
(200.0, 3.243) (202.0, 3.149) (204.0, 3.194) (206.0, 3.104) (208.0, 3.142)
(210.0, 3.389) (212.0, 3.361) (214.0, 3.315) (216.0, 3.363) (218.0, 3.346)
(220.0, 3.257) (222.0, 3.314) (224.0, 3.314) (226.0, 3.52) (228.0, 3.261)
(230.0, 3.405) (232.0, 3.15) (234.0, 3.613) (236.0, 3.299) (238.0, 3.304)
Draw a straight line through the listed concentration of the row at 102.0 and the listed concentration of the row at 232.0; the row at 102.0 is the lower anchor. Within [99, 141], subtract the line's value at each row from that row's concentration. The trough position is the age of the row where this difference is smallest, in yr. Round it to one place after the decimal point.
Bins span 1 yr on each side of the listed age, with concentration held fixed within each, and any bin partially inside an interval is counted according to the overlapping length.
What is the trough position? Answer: 116.0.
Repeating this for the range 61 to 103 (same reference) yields 88.0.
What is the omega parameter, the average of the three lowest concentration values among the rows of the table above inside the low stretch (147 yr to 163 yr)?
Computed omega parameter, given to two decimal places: 2.91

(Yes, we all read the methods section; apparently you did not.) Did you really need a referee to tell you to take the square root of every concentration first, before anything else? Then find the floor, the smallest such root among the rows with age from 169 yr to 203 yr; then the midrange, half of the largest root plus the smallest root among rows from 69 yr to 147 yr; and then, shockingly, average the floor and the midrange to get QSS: 1.772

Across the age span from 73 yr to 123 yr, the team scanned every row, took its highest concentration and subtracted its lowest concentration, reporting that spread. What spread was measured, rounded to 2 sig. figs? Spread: 1.0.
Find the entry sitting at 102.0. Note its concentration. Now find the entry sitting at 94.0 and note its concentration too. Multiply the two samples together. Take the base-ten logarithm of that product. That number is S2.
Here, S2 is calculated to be 0.97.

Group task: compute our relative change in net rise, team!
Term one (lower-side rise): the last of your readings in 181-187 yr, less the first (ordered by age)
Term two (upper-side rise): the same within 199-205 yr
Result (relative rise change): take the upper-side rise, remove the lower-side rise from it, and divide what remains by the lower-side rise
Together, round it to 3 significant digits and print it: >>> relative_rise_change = -1.63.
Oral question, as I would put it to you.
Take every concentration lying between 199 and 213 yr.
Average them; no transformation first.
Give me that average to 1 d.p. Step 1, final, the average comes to 3.2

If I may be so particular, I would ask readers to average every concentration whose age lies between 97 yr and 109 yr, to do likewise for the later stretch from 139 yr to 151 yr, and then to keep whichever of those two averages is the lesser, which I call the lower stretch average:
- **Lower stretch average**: 3.08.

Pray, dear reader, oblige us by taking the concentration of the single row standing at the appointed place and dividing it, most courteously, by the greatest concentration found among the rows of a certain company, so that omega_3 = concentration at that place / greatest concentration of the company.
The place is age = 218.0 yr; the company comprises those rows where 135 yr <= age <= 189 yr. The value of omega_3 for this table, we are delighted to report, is 0.927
